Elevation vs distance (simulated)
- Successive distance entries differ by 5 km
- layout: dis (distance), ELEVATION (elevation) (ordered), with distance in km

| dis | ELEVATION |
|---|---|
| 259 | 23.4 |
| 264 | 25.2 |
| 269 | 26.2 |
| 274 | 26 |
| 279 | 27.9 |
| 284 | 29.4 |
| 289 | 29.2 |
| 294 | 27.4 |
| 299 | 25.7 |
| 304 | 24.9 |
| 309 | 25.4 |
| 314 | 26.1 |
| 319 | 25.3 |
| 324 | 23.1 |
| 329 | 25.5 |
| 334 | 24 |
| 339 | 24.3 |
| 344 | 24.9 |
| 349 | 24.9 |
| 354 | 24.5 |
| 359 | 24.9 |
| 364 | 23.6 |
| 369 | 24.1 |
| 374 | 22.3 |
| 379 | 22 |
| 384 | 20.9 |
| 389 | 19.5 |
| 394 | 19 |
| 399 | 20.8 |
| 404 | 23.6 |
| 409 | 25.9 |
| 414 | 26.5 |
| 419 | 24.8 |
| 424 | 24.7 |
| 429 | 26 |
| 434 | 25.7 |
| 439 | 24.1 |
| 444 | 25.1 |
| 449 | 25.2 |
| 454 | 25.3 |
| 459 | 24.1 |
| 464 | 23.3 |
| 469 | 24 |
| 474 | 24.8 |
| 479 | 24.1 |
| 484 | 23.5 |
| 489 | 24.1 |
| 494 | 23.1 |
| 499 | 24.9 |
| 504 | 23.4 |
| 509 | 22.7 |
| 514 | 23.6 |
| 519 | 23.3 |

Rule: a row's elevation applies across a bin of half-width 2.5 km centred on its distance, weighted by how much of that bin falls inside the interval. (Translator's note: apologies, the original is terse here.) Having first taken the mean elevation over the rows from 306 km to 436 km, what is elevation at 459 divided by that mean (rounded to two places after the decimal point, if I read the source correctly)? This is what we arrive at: 1.01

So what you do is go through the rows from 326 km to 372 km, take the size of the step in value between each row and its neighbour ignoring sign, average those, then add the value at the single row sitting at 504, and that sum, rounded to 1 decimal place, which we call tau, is 24.0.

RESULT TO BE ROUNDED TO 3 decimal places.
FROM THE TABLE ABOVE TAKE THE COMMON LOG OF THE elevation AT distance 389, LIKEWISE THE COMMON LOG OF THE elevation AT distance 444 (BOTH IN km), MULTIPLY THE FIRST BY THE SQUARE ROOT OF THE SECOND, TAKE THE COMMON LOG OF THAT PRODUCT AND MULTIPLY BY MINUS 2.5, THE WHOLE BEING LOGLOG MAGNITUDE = -0.459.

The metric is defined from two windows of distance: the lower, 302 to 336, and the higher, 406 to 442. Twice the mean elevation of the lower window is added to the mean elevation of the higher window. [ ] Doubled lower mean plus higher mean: 75.2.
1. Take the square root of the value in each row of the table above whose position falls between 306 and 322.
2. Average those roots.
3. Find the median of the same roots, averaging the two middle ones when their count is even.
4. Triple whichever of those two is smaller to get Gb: 15.1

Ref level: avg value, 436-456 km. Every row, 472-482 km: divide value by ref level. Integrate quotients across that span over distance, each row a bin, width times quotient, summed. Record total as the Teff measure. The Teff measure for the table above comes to 9.8 km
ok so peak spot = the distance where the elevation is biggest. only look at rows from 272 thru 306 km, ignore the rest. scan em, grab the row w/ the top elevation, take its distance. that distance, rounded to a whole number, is 284 km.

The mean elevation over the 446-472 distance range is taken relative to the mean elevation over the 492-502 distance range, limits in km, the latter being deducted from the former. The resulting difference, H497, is 0.4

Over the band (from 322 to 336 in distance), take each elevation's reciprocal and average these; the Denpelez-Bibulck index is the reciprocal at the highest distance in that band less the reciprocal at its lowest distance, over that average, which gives -0.04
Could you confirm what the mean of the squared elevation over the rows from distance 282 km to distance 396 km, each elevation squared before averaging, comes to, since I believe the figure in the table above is 601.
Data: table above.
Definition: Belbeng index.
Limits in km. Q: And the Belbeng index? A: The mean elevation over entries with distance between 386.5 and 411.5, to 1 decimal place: 21.8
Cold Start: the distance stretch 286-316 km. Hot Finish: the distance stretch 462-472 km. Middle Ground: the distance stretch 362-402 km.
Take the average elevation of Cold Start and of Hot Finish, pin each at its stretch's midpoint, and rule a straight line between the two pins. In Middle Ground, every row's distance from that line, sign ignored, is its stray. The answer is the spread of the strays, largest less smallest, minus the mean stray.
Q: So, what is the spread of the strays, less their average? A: 1.1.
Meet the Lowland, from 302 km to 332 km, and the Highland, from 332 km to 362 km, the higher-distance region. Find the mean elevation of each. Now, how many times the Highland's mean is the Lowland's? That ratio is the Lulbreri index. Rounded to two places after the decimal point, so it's 1.02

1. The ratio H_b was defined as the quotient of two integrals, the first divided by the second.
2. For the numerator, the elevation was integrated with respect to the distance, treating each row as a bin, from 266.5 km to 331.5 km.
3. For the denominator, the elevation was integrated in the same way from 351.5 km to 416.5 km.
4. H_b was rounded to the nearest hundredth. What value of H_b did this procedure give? 1.15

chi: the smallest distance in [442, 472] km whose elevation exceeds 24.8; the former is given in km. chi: 444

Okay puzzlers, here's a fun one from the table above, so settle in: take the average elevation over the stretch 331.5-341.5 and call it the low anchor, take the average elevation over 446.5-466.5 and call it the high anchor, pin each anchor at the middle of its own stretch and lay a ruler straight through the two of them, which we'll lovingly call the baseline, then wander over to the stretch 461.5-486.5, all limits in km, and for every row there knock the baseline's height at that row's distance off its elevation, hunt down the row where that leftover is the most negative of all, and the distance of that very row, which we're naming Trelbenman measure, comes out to 464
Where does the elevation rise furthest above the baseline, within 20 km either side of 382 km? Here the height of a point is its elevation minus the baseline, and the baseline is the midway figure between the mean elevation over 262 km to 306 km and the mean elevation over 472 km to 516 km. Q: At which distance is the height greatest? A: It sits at 369 km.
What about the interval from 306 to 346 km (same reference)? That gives 314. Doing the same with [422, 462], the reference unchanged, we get 429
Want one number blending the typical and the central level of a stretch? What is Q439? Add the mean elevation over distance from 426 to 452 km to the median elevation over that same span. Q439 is 50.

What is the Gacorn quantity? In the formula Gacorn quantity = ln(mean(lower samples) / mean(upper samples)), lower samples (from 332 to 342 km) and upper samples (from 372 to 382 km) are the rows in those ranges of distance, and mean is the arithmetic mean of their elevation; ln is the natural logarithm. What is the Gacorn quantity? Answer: 0.09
